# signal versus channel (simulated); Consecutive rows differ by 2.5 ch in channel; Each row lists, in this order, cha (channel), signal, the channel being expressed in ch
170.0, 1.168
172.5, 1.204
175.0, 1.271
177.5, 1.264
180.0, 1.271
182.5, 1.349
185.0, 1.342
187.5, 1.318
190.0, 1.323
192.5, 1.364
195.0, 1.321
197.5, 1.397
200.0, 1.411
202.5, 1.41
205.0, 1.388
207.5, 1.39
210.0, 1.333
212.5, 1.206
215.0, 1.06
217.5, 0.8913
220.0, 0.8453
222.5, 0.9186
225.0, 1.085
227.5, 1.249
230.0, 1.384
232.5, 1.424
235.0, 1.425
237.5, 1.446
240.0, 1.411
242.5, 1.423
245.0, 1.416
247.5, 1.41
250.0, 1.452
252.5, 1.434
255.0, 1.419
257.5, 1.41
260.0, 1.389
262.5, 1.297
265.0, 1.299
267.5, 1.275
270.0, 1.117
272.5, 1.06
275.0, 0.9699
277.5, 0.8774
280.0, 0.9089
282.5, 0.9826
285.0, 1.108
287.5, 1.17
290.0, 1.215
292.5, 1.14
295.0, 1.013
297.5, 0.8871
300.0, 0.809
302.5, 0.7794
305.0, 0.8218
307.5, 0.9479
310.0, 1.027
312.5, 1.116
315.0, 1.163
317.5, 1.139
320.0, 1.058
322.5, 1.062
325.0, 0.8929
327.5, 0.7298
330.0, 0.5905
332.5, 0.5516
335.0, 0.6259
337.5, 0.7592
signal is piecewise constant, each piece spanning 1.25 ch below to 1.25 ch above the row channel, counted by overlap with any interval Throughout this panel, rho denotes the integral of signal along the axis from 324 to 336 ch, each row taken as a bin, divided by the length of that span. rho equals 0.7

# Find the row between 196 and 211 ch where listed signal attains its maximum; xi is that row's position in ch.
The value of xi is 200.0 ch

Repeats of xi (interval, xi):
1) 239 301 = 250.0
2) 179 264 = 250.0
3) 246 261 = 250.0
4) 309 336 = 315.0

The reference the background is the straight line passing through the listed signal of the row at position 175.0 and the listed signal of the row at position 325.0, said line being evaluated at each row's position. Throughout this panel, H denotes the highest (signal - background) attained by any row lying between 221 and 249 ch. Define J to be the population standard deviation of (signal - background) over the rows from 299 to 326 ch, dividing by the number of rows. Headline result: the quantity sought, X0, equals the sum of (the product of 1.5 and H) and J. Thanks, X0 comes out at 0.64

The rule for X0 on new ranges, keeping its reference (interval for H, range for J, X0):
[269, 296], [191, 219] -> 0.50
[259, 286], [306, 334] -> 0.69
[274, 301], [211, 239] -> 0.58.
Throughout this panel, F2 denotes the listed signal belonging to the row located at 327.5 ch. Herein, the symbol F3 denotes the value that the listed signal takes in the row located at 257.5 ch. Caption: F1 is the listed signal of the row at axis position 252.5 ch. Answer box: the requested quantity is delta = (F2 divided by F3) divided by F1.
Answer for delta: 0.4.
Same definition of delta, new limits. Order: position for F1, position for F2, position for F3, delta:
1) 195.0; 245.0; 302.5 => 1.4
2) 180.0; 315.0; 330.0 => 1.5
